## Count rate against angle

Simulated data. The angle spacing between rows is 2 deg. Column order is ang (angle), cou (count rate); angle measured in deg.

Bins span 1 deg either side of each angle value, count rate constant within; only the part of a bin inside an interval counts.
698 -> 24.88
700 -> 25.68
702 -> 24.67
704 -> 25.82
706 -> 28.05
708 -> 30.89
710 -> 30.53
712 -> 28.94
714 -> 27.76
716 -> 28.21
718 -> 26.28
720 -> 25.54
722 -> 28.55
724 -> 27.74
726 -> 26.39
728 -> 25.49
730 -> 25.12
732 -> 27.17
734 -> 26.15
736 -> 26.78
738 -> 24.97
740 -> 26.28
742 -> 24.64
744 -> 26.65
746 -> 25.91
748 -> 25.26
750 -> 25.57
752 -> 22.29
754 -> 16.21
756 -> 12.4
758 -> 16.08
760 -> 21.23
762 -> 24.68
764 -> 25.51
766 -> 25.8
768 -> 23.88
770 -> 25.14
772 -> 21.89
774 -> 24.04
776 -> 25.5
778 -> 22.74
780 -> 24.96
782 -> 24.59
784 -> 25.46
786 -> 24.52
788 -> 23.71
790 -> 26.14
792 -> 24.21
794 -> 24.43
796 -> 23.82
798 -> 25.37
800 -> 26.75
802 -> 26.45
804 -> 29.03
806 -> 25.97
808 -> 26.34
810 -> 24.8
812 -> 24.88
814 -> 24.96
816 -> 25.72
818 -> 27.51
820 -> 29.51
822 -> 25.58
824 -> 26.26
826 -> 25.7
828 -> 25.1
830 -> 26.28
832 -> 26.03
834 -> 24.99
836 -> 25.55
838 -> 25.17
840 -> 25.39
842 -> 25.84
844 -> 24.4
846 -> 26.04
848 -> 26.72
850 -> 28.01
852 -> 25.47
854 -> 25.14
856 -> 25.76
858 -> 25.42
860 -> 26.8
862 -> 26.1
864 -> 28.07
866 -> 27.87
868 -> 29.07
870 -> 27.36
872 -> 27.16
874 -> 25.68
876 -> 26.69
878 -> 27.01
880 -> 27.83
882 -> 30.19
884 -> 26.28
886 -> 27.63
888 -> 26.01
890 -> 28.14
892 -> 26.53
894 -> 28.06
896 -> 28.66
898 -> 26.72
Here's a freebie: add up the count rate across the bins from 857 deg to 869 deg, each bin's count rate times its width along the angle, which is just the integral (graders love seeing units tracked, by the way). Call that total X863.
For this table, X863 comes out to 327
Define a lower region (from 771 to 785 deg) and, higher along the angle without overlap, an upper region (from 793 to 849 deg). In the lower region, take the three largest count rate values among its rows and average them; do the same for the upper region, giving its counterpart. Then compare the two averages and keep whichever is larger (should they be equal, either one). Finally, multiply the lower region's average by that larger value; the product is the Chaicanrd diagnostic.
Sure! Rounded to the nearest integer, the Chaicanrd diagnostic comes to 726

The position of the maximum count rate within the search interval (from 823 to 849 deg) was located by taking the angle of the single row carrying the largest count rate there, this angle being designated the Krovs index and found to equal 848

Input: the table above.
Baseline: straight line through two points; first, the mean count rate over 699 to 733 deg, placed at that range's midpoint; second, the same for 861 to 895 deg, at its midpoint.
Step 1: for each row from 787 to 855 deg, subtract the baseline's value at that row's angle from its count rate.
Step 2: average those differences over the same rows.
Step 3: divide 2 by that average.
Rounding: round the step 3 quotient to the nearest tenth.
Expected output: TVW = -1.3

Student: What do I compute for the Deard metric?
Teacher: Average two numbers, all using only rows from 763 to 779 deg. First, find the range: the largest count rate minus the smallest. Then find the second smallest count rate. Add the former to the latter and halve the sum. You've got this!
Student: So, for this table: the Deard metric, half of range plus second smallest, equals 13.3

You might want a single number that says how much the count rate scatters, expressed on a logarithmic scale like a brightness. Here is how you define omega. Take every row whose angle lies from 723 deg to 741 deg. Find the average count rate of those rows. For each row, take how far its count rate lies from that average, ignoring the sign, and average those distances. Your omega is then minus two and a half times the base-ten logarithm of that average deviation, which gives 0.37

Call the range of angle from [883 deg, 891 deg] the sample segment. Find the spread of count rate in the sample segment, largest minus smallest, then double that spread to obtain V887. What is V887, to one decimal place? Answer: 4.3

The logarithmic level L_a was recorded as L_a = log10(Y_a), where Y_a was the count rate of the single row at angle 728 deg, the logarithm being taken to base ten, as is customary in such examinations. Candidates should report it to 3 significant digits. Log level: 1.41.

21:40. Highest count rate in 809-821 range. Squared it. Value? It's 871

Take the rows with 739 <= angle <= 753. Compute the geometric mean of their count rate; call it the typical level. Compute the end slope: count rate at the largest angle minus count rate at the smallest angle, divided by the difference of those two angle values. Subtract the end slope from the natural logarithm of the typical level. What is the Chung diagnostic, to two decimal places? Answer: 3.56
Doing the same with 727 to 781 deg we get 3.17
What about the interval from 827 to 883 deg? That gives 3.18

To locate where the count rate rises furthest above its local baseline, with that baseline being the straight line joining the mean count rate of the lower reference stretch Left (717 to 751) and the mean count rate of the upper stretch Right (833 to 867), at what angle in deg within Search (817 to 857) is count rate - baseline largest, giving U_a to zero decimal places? 820 deg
